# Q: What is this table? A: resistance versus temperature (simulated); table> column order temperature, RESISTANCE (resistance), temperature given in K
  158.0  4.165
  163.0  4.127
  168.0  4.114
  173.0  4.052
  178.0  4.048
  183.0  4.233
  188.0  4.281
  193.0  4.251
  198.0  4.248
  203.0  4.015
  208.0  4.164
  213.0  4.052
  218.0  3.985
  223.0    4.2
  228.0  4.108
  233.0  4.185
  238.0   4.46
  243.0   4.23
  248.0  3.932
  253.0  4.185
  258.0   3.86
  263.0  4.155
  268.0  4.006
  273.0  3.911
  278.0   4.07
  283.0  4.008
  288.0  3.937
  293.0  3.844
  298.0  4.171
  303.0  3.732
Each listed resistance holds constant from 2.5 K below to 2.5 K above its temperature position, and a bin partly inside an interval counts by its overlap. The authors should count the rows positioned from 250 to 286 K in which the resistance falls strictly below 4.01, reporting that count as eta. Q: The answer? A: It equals 4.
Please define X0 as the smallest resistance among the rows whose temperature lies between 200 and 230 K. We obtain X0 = 3.985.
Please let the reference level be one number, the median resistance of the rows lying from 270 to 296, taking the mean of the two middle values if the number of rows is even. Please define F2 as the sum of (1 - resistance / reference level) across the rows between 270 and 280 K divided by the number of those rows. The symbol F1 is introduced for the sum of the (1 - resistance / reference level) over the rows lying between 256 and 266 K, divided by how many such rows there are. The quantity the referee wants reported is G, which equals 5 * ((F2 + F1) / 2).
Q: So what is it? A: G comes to -0.08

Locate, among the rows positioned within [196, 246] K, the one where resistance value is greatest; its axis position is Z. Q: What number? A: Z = 238.0 K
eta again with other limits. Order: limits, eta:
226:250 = 1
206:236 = 1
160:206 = 0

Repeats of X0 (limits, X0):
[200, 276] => 3.86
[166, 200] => 4.048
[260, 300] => 3.844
